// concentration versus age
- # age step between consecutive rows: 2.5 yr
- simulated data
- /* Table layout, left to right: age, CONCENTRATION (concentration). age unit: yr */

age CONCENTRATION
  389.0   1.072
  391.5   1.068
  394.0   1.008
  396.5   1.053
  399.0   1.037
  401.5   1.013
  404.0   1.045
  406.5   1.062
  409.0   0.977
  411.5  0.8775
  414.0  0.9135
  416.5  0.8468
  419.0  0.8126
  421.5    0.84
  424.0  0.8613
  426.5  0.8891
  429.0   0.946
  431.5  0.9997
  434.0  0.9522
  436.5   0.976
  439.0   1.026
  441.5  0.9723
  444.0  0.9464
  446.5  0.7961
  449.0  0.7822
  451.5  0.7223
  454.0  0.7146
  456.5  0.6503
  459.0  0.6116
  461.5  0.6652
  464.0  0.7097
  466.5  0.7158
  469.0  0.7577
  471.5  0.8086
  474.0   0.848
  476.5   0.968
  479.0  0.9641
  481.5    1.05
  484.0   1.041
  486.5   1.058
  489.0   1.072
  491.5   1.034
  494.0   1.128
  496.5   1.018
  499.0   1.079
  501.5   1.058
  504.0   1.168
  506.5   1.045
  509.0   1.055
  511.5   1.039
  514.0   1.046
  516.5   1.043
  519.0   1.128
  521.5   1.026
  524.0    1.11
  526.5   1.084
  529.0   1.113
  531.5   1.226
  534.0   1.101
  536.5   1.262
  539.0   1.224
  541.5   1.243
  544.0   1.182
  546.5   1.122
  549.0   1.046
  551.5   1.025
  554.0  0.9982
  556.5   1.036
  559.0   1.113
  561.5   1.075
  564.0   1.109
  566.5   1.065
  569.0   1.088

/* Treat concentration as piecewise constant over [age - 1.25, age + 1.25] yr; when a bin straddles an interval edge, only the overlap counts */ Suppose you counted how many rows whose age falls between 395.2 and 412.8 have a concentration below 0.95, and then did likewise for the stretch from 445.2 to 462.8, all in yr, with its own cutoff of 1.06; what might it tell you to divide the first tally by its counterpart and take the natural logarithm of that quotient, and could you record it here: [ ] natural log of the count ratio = -1.95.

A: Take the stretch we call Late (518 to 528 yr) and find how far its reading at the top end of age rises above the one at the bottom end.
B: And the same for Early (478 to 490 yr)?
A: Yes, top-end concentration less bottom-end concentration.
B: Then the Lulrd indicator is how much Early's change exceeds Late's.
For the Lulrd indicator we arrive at 0.2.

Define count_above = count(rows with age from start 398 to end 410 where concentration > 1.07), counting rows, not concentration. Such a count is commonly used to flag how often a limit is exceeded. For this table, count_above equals 0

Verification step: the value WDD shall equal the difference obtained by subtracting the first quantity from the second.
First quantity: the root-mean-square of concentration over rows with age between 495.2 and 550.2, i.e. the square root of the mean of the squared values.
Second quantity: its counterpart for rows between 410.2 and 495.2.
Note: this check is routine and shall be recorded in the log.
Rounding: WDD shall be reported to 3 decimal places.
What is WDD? -0.221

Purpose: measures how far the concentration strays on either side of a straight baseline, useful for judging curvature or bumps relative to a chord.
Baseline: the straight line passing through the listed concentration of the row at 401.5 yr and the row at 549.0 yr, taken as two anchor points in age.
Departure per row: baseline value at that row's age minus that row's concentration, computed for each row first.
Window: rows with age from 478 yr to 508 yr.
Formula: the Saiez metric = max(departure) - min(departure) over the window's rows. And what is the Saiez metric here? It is 0.20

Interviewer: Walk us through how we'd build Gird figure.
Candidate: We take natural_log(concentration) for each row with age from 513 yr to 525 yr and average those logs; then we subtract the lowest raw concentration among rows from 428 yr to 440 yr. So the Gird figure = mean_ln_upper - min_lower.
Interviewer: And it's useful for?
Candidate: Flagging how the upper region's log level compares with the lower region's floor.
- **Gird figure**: -0.88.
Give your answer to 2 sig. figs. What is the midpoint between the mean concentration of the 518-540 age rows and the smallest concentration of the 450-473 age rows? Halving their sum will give 0.88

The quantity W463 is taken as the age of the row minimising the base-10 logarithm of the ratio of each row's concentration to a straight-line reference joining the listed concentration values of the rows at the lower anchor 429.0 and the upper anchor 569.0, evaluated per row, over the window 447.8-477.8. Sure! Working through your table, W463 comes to 459.0 yr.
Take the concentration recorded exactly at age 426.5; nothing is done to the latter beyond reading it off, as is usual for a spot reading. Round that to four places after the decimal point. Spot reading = 0.8891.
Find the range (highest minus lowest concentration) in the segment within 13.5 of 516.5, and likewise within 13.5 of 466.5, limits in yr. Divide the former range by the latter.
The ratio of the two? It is 0.40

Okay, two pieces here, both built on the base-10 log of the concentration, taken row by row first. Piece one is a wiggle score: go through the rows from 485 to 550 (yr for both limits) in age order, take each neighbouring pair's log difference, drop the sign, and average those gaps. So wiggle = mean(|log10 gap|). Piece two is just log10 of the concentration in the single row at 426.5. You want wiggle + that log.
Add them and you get -0.026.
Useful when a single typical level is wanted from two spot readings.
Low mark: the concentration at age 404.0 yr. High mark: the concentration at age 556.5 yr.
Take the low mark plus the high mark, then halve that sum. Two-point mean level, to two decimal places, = 1.04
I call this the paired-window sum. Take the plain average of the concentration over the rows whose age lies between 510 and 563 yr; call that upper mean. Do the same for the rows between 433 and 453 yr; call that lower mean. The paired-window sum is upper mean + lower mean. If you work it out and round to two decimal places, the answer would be 2.00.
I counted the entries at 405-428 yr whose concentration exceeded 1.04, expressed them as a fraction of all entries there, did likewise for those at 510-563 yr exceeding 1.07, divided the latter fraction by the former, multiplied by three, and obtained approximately 17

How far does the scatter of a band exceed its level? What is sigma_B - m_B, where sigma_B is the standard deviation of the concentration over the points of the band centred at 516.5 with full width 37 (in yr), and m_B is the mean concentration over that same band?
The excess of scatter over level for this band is -1.03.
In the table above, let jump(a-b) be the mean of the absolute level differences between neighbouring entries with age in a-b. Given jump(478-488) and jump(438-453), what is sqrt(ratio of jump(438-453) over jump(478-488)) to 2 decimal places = 1.28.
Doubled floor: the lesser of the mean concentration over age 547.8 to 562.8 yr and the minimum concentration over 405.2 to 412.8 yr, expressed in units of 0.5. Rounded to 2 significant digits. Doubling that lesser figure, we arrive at 1.8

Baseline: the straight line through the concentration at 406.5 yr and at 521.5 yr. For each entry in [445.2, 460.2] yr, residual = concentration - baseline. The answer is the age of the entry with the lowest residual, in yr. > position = 459.0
